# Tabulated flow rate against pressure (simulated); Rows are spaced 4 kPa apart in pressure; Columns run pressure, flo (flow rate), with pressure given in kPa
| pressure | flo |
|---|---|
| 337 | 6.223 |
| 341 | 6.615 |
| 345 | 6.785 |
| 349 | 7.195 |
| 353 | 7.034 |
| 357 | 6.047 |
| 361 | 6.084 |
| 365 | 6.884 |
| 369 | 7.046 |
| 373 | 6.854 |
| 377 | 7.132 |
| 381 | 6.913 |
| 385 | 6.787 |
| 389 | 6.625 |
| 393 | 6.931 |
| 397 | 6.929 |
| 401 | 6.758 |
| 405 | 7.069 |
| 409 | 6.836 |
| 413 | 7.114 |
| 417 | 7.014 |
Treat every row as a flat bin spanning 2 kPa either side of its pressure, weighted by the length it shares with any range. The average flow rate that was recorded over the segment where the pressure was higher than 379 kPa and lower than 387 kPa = 6.85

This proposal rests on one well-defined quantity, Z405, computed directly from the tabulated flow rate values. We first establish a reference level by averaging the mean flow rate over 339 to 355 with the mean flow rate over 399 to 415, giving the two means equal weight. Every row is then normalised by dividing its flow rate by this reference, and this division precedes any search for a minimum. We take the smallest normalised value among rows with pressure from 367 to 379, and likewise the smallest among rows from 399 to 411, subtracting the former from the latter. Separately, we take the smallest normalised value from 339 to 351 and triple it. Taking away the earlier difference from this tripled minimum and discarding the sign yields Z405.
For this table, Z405 2.88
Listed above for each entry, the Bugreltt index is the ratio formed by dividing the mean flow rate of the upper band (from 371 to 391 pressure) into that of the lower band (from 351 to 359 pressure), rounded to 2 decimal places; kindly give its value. 0.95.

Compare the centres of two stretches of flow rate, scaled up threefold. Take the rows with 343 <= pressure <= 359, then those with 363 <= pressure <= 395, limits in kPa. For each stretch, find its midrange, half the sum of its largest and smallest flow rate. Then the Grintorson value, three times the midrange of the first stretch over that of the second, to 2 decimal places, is 2.89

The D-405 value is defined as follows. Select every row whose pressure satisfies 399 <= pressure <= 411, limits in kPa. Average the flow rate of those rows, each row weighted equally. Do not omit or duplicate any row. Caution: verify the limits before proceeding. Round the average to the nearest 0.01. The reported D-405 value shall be 6.89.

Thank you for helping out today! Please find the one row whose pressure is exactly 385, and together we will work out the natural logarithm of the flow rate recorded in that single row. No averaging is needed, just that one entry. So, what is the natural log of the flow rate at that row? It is 1.92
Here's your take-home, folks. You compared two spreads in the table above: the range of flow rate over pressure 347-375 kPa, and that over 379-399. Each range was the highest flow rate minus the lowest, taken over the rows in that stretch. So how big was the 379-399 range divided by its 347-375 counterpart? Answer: 0.27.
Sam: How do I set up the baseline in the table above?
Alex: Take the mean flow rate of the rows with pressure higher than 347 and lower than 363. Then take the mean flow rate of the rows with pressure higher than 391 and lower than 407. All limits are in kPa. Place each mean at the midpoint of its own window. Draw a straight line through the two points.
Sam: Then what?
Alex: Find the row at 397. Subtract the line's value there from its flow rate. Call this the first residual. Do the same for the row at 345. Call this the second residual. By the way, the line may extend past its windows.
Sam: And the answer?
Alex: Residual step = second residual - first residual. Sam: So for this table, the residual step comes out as 0.25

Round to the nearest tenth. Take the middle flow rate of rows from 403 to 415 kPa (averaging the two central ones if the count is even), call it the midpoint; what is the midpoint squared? 50.0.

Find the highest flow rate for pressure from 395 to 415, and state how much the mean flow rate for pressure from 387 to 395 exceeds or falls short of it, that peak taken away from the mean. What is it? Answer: -0.34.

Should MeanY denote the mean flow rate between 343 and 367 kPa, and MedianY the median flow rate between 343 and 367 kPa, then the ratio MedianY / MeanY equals 1.02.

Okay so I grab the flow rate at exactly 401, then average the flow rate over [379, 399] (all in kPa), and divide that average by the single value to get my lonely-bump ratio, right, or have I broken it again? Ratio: 1.01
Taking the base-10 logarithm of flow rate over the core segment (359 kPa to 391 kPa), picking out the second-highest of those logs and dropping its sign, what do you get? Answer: 0.848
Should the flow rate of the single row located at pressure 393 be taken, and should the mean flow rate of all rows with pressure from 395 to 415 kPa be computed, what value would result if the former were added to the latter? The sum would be 13.9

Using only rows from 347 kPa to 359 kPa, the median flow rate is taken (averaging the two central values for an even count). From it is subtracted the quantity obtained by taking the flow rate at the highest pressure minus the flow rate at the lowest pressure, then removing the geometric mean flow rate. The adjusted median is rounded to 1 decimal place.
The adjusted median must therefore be 14.9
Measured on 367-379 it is 14.0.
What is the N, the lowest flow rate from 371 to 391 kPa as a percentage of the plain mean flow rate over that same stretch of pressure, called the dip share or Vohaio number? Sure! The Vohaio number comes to 96.5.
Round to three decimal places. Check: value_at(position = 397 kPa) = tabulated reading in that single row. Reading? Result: 6.929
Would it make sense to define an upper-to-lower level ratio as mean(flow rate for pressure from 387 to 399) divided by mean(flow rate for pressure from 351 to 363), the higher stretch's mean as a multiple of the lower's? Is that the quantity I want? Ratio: 1.07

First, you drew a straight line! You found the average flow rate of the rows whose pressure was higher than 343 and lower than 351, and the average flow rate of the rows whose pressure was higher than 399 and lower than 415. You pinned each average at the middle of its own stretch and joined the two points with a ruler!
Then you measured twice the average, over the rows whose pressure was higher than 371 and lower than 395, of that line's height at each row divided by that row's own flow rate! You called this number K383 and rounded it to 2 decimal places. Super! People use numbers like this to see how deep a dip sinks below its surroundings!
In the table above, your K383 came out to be 2.03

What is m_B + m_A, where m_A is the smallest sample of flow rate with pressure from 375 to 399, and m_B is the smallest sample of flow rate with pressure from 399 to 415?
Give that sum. 13.4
